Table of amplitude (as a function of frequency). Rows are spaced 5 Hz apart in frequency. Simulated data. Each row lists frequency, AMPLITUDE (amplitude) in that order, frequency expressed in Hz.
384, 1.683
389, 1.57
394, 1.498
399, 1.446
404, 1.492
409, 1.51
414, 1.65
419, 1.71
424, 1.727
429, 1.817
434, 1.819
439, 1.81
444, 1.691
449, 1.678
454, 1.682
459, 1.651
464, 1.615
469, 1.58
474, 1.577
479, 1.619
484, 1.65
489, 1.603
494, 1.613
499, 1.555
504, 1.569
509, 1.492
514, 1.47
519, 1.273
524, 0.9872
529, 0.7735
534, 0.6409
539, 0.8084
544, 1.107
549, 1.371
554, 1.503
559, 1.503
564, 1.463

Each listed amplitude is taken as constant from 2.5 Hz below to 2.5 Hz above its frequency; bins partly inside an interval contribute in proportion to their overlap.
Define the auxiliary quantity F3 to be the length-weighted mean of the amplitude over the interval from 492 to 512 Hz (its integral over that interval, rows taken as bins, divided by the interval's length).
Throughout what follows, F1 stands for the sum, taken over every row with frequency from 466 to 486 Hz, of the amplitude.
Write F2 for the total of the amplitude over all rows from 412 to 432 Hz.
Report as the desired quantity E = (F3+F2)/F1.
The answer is 1.32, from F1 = 6.43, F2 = 6.9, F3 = 1.55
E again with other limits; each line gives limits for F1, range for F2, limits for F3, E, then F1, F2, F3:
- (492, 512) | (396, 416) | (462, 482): 1.24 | 6.23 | 6.1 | 1.60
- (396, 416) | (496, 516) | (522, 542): 1.13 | 6.10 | 6.1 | 0.81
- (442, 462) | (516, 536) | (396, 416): 0.78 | 6.70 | 3.7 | 1.52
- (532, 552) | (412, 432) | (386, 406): 2.14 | 3.93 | 6.9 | 1.51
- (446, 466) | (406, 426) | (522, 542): 1.12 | 6.63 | 6.6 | 0.81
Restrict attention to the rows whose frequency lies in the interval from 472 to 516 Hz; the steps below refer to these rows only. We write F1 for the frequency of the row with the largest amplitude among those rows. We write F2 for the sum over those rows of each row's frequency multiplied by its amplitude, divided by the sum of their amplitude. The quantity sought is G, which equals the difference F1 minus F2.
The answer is -9.6 Hz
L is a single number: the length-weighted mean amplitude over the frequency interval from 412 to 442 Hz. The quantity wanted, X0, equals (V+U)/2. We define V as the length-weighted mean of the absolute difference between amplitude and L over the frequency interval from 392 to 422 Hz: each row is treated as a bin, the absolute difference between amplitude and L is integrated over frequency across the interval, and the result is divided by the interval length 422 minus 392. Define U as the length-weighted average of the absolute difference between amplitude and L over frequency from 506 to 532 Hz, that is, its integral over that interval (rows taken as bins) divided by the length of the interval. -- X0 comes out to 0.4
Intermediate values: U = 0.56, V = 0.20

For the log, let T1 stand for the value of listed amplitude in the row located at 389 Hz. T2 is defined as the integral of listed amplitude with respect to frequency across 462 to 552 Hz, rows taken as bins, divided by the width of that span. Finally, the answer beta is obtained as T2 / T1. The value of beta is 0.9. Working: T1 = 1.57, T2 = 1.3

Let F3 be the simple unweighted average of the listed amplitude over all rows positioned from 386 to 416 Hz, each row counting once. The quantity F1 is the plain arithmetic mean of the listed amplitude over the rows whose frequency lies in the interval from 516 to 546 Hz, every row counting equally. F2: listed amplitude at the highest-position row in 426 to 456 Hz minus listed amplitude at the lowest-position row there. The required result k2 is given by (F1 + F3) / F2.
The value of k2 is -18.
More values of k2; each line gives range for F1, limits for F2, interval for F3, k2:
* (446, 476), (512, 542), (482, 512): -5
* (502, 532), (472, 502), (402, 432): -132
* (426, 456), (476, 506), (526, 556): -56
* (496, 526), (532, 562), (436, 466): 4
